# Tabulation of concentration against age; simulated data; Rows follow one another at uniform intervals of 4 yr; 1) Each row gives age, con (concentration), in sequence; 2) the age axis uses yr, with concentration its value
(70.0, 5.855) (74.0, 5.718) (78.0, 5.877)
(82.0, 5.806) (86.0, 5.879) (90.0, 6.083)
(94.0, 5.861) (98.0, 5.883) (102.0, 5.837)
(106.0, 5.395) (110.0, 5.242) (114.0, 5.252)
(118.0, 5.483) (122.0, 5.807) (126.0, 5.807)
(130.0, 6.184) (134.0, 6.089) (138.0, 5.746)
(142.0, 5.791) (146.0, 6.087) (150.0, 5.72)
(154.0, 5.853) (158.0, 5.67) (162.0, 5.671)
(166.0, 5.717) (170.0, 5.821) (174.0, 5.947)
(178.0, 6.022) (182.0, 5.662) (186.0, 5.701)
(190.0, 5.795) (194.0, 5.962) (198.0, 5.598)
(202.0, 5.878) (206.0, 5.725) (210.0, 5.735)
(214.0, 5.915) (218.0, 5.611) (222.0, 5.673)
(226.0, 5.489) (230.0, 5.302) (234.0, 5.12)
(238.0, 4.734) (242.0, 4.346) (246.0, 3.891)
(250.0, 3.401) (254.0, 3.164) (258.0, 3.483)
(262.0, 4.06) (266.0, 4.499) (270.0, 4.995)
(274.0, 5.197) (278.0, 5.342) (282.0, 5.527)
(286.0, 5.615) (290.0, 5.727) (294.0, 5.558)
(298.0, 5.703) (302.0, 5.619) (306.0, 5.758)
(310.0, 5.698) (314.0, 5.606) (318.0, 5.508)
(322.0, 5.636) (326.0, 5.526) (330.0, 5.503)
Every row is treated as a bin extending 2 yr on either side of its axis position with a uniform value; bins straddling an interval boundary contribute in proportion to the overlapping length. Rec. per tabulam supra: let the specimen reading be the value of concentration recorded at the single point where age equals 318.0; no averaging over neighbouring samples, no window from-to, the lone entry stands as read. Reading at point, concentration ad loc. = 5.508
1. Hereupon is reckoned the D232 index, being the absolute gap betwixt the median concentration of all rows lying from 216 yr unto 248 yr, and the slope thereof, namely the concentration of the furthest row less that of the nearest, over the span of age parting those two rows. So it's 5.3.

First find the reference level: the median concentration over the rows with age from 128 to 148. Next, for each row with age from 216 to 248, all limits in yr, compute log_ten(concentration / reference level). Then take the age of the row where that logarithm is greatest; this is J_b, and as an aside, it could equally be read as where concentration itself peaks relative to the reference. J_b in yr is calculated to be 222.0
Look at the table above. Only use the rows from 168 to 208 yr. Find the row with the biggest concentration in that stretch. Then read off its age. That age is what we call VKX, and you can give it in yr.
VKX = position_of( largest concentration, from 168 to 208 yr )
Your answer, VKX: 178.0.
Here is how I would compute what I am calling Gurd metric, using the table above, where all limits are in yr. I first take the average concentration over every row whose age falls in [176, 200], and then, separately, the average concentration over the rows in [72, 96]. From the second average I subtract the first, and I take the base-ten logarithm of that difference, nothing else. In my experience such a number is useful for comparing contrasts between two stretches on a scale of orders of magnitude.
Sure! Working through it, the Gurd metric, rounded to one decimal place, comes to -1.1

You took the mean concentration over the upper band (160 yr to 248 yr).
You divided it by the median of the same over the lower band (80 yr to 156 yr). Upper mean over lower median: 0.95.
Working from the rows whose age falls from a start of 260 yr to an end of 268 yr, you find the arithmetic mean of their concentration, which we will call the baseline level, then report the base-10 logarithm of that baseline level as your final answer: 0.63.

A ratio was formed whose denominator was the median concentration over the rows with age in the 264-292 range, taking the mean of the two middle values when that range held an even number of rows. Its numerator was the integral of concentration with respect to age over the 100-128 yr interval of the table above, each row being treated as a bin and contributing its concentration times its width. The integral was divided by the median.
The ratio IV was 29.1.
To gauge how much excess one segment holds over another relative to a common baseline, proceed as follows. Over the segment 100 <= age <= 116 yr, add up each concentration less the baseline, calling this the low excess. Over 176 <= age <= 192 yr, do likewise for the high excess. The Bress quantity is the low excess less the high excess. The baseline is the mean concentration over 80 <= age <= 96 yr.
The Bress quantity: -1.5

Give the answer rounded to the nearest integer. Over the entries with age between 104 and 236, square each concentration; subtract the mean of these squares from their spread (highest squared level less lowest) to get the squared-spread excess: -21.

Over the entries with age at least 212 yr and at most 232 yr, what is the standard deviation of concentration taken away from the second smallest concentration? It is 5.3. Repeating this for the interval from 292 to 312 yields 5.5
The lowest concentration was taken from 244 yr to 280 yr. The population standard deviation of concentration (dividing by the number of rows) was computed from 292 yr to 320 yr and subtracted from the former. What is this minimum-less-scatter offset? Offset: 3.08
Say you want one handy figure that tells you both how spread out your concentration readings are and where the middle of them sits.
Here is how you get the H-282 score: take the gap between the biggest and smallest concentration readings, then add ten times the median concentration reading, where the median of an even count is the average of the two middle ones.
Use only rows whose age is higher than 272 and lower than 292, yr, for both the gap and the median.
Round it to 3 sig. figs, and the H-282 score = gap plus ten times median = 55.8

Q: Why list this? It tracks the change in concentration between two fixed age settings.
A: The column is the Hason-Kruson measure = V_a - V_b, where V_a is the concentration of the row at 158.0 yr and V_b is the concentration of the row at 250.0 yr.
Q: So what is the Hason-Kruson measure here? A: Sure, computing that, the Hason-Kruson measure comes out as 2.3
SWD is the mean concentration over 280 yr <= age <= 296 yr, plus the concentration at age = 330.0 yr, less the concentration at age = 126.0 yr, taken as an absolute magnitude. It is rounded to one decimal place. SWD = 5.3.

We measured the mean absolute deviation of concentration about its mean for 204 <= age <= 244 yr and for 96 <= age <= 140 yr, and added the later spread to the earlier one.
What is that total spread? 0.65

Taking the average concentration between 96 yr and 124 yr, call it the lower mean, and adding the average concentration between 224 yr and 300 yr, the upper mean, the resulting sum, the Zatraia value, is 10.4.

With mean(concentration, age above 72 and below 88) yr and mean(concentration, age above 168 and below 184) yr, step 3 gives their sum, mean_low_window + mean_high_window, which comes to 11.7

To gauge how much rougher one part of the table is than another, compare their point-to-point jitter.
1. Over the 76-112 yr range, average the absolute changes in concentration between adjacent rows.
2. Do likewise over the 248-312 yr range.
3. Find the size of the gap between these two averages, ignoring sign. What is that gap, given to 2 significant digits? 0.072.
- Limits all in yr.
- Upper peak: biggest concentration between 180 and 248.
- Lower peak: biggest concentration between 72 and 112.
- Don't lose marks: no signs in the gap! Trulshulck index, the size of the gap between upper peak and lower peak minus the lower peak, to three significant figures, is -5.96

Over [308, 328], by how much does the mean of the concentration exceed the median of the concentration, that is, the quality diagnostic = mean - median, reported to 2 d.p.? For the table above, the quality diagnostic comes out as -0.01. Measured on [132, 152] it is 0.10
